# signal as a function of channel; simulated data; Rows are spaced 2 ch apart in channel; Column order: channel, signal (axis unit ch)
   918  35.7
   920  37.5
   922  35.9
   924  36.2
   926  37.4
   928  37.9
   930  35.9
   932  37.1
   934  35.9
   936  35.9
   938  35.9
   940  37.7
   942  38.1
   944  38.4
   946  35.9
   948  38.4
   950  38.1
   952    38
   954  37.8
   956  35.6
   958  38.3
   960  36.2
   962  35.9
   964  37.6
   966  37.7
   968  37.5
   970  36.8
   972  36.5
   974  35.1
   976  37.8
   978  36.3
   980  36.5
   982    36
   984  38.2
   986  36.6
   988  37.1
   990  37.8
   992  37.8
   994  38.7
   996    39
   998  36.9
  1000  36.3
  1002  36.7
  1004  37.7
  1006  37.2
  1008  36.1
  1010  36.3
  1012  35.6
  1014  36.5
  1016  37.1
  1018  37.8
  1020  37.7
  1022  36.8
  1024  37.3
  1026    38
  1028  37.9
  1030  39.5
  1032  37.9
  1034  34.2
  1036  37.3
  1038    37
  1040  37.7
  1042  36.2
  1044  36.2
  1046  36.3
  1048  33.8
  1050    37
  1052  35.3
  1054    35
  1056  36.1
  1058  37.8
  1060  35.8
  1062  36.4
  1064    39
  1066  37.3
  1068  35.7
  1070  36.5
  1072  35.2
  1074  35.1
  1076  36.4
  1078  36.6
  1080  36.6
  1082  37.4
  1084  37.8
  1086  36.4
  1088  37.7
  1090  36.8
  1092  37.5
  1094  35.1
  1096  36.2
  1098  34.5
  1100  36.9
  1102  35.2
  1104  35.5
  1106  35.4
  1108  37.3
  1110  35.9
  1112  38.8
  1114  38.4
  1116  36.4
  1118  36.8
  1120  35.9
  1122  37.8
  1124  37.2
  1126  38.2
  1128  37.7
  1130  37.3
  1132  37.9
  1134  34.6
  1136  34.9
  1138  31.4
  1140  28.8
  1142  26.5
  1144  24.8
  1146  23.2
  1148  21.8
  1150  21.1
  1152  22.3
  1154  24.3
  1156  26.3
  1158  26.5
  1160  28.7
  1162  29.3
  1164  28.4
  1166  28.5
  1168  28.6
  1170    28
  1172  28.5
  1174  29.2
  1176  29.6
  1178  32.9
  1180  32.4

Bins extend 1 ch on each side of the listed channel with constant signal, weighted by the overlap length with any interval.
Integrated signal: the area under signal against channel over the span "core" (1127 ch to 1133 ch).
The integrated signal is 226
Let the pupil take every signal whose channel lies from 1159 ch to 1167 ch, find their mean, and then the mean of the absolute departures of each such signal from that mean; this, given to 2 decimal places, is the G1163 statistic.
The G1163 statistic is 0.29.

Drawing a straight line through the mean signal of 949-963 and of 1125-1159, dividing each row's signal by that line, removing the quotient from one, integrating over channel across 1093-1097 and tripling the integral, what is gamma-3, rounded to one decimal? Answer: -1.7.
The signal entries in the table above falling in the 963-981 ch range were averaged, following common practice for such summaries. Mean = 36.9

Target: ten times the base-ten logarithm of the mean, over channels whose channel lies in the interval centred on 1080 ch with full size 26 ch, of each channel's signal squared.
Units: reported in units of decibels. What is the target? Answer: 31.3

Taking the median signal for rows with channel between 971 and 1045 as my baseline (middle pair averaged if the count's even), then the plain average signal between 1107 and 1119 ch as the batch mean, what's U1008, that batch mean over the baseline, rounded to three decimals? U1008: 1.004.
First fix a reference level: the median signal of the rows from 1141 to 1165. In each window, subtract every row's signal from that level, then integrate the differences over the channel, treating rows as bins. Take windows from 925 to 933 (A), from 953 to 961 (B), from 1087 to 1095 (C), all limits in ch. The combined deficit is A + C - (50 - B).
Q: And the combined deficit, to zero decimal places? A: -323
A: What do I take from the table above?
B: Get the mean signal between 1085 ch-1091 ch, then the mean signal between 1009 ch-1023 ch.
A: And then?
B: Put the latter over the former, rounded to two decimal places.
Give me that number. 1.00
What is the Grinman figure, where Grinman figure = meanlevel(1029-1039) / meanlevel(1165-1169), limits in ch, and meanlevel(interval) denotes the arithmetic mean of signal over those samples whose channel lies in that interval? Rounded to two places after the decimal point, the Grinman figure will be 1.30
